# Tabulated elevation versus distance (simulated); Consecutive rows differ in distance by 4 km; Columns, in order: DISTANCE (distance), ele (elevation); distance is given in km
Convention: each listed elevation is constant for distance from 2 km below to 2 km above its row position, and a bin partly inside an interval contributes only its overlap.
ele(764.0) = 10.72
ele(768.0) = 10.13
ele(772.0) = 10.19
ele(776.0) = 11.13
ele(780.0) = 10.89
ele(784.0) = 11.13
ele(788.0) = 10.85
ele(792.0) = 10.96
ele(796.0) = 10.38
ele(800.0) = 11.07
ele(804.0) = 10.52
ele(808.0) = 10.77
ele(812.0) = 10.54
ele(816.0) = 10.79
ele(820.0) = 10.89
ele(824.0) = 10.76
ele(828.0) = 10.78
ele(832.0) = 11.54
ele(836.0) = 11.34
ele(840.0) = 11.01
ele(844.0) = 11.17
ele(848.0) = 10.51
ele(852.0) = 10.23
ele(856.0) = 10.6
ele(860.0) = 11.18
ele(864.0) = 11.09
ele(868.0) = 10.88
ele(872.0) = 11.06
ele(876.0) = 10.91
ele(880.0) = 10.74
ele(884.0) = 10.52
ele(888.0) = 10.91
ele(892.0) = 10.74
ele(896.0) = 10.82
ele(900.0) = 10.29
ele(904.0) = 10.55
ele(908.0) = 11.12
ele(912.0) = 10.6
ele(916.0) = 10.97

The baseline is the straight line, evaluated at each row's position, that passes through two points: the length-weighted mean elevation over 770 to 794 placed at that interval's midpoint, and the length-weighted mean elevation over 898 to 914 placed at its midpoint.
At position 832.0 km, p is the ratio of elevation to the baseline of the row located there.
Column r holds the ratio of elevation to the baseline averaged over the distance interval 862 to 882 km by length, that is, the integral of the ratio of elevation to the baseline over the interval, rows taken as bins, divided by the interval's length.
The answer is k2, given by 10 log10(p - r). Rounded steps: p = 1.07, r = 1.02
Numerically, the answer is -13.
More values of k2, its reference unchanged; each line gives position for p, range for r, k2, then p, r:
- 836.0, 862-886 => -14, 1.05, 1.02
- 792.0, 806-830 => -18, 1.01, 1.00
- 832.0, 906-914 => -13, 1.07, 1.02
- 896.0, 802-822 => -16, 1.02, 0.99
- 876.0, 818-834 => -32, 1.02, 1.02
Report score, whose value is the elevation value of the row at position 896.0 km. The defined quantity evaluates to 10.82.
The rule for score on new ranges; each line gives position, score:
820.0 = 10.89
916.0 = 10.97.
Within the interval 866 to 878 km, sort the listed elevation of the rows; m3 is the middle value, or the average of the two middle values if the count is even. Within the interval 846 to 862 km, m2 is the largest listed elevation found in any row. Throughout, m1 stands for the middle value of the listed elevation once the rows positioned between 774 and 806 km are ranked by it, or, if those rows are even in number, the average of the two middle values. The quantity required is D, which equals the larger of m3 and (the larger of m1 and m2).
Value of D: 11.2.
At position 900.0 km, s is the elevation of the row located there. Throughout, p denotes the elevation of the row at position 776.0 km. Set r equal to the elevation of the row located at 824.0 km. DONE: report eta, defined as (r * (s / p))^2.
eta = 99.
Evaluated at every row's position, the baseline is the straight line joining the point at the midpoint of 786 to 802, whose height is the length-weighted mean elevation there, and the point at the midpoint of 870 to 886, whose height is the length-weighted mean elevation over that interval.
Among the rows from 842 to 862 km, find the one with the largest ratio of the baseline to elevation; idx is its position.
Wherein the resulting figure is 852.0 km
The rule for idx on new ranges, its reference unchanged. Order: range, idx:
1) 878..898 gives 884.0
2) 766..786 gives 768.0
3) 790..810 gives 796.0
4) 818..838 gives 824.0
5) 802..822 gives 804.0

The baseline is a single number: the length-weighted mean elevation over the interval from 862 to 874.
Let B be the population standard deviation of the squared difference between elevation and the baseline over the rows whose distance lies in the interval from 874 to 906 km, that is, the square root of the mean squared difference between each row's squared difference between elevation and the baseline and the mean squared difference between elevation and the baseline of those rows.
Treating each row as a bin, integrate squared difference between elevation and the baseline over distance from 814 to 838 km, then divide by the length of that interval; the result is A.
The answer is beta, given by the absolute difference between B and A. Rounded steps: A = 0.09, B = 0.16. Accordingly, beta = 0.068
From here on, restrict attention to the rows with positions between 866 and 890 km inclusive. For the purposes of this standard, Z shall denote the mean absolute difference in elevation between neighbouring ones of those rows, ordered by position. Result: 0.222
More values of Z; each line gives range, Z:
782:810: 0.410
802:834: 0.249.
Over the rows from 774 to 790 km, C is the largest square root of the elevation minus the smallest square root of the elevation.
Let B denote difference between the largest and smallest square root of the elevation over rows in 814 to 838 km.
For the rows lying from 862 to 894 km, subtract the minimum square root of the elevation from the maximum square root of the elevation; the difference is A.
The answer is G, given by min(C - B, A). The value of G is -0.07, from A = 0.09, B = 0.117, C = 0.042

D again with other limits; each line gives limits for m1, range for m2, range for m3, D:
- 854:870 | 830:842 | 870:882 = 11.5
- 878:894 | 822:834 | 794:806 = 11.5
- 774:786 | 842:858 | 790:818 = 11.2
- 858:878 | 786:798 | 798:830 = 11.1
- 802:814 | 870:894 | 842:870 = 11.1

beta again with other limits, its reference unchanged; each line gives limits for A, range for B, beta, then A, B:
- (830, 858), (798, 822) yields 0.110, 0.21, 0.10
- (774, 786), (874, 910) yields 0.145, 0.01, 0.16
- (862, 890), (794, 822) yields 0.086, 0.05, 0.14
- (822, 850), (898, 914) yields 0.072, 0.11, 0.18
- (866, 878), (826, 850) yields 0.099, 0.01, 0.11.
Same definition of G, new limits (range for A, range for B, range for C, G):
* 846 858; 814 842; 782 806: 0.00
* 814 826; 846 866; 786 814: -0.04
